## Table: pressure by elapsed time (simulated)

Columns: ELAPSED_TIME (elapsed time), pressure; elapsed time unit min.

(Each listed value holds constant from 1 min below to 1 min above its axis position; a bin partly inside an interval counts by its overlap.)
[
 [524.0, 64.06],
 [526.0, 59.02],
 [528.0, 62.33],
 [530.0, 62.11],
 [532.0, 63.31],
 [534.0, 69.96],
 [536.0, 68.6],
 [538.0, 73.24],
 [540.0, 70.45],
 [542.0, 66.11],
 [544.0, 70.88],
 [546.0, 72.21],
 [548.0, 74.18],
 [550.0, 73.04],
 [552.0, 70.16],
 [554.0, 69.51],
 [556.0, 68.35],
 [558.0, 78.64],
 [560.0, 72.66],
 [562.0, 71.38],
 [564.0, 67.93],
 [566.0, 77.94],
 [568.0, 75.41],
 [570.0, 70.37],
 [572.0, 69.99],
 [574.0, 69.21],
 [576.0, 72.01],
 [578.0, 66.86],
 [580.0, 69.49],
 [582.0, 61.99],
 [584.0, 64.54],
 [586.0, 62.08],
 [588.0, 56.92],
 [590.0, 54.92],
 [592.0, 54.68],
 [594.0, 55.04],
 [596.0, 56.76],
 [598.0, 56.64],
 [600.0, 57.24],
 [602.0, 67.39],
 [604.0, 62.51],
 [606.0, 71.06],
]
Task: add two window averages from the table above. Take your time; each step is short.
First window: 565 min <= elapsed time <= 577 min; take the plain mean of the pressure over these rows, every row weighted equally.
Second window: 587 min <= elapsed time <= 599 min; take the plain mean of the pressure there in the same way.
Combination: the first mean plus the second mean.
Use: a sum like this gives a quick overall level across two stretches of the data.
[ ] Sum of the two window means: 128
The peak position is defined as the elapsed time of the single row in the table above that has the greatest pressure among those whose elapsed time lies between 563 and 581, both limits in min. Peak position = 566.0 min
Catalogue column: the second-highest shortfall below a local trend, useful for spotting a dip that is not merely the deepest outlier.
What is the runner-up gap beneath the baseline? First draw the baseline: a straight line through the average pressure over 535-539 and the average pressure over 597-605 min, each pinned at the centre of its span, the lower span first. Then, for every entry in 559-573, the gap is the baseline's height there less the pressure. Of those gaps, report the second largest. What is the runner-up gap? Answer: -4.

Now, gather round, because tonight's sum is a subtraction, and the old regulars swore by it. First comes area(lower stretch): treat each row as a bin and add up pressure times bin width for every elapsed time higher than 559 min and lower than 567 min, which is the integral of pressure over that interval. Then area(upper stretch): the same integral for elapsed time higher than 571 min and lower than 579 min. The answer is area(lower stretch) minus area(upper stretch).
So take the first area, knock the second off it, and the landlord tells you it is 24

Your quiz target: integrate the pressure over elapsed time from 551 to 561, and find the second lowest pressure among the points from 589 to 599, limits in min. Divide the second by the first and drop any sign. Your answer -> 0.076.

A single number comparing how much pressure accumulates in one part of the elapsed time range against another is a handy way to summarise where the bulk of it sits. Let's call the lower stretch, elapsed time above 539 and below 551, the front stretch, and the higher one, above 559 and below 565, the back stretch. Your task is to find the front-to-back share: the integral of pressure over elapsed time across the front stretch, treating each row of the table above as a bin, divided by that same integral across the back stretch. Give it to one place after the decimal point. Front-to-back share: 2.0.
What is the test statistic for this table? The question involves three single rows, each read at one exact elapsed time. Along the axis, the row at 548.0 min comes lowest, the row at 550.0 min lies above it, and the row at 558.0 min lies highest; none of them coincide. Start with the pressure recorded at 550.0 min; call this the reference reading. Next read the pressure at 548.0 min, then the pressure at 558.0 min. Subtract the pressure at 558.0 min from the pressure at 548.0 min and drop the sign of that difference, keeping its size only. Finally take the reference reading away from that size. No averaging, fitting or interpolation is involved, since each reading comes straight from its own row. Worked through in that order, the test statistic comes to -68.6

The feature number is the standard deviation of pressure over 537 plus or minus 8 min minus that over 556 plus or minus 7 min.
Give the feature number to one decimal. 0.5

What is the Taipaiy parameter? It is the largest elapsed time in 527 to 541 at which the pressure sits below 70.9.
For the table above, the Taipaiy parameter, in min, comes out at 540.0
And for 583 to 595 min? 594.0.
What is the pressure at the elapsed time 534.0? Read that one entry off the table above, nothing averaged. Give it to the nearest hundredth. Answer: 69.96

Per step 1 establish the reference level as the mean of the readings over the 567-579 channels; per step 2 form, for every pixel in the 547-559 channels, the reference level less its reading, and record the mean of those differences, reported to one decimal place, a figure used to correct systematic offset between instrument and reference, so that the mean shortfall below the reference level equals -1.7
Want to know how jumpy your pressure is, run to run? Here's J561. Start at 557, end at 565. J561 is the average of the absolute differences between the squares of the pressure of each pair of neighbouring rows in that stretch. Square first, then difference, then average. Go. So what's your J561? 523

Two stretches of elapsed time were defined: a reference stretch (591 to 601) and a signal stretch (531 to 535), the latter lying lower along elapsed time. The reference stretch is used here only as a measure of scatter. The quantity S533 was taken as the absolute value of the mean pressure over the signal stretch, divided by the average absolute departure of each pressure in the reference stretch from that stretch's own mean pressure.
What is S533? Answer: 69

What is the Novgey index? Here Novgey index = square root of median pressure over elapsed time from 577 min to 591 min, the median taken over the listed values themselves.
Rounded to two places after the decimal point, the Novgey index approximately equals 7.88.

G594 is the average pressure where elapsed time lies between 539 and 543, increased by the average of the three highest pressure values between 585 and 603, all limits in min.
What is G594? 131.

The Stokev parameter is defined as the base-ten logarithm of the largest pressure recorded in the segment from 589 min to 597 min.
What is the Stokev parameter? 1.75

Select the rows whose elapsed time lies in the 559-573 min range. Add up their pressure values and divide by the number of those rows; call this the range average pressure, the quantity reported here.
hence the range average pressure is 72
